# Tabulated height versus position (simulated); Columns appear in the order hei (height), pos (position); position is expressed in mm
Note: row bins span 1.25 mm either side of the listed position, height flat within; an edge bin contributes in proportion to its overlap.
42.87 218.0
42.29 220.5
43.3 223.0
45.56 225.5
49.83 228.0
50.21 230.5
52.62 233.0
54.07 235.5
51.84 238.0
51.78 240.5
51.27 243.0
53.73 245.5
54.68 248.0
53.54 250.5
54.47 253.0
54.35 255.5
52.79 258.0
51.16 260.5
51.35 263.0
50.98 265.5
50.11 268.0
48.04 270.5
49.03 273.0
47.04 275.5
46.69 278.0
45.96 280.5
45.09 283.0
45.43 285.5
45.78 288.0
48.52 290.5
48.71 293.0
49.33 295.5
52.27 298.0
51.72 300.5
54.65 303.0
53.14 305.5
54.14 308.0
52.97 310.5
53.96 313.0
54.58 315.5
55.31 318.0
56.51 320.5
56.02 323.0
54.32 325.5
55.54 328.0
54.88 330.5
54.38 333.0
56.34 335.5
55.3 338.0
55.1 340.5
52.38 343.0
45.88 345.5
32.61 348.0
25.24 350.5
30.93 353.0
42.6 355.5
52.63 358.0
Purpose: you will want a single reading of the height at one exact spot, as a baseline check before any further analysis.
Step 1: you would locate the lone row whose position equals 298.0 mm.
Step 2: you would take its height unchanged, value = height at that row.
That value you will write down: 52.27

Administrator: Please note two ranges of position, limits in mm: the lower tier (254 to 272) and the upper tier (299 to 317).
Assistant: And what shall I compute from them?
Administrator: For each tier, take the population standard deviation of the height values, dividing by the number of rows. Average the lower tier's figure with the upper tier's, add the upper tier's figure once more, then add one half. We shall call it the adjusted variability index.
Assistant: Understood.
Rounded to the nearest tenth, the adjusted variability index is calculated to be 2.9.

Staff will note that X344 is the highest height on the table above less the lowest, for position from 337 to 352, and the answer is 30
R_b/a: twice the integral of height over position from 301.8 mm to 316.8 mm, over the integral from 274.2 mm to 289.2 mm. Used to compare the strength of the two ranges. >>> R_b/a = 2.34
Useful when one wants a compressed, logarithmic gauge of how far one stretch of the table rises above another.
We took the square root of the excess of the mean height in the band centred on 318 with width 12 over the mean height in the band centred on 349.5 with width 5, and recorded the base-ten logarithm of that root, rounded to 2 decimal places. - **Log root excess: 0.71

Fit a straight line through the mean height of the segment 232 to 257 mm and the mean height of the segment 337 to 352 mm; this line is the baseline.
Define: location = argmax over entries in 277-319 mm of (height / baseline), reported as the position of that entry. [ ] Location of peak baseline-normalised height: 318.0 mm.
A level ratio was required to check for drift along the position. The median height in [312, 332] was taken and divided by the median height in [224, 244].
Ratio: 1.07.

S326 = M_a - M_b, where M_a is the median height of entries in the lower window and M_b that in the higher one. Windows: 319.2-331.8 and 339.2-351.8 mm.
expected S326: 10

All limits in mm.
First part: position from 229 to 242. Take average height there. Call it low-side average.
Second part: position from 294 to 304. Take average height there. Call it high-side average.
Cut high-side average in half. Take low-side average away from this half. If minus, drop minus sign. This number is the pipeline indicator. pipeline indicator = 26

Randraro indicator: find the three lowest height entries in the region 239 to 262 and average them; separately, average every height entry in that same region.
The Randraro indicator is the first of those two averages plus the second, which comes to 104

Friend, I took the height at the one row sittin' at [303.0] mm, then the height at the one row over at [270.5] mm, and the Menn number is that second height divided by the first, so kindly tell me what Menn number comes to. 0.88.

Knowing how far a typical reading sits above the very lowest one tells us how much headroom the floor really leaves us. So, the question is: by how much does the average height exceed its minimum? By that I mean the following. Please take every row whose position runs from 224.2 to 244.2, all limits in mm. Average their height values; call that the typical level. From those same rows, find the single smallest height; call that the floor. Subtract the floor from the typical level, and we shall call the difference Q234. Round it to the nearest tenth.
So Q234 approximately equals 5.3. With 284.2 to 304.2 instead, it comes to 4.1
